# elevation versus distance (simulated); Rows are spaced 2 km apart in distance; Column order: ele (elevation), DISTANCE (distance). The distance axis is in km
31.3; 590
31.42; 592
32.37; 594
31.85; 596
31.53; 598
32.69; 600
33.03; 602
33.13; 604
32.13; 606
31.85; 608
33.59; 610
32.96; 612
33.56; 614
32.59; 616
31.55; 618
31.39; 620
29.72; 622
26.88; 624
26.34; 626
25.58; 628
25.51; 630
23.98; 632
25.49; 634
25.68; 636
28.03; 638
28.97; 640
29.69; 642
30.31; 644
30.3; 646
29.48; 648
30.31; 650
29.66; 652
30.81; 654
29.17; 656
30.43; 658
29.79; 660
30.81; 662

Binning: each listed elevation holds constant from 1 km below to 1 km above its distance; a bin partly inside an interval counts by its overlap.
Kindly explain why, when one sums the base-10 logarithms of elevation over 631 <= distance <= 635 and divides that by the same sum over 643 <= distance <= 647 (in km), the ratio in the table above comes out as 0.94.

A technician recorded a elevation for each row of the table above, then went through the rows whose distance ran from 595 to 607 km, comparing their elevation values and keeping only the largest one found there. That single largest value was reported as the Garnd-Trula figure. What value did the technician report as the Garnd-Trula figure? 33.13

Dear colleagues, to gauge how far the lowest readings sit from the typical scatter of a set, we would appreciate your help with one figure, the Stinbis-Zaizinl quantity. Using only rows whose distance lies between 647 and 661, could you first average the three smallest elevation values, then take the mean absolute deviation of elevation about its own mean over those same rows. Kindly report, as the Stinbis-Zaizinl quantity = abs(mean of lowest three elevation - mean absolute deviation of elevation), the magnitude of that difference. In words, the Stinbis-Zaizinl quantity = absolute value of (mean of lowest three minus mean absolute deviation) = 29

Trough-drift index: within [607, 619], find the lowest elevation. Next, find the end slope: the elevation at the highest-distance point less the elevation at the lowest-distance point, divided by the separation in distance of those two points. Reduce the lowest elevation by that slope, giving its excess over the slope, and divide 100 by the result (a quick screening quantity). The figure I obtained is 3.17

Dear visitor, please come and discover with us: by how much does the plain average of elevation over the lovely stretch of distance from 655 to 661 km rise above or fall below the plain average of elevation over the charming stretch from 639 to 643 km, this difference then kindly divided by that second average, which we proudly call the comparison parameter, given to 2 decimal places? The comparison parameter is 0.02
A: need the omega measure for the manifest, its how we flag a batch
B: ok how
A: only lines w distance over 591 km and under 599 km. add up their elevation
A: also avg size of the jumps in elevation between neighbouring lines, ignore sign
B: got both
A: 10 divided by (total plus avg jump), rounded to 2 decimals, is 0.08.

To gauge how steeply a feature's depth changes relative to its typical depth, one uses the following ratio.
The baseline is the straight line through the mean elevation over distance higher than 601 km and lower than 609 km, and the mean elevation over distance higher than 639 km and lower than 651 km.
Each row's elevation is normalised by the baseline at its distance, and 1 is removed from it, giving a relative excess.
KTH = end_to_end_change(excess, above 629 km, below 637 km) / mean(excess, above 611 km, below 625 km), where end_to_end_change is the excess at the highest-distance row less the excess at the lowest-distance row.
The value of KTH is -1.2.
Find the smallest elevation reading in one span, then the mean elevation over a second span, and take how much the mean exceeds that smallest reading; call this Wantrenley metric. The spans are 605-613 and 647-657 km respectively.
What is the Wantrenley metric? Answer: -2.0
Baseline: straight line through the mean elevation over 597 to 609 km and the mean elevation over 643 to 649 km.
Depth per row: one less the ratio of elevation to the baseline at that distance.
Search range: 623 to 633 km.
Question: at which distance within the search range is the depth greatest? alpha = 632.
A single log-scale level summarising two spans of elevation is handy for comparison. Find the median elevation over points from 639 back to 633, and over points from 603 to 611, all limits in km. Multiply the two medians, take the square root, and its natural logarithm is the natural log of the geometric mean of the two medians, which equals 3.37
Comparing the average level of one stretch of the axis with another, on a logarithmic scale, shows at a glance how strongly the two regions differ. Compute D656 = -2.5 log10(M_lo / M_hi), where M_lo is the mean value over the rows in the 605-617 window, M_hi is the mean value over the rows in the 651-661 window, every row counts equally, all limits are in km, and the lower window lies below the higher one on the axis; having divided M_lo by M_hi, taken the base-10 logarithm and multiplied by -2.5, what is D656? -0.10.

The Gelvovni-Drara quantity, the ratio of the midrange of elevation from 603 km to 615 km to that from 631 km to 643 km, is 1.22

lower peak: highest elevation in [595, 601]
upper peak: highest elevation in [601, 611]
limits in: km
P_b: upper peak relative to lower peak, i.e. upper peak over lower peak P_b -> 1.03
